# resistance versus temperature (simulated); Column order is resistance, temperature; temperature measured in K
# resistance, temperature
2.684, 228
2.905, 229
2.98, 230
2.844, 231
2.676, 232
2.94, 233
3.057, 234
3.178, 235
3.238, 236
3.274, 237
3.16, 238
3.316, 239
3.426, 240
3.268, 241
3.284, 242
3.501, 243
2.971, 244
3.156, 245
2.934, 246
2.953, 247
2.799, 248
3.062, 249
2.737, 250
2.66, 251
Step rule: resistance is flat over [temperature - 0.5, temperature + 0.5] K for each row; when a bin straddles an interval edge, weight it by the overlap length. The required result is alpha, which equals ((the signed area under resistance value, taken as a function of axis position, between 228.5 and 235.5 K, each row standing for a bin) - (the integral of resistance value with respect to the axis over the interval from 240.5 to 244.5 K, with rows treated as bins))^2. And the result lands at 57.1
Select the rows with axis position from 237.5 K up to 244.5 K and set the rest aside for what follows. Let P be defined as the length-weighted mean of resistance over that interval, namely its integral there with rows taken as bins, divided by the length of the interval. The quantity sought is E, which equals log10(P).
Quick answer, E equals 0.515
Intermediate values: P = 3.3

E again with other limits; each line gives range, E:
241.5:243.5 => 0.531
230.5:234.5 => 0.459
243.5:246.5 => 0.480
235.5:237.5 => 0.513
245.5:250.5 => 0.462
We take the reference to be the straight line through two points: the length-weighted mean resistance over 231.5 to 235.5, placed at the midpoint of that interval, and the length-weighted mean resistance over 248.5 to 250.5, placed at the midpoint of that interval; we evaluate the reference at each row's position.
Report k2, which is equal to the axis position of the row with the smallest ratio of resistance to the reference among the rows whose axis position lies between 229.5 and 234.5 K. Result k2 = 232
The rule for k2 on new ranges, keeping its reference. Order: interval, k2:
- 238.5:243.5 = 241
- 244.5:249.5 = 248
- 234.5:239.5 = 238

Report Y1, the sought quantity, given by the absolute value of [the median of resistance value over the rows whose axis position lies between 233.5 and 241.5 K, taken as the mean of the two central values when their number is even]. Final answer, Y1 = 3.25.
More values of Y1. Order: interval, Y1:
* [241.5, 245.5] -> 3.22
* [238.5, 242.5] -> 3.30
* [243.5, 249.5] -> 2.96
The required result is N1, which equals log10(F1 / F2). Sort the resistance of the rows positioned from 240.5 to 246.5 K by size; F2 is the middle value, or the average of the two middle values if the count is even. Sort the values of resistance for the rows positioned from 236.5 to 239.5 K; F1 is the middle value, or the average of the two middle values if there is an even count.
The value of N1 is 0.008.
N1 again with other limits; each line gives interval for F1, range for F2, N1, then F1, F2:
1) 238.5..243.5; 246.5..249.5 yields 0.050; 3.32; 2.95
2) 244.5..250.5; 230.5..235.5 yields 0.001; 2.94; 2.94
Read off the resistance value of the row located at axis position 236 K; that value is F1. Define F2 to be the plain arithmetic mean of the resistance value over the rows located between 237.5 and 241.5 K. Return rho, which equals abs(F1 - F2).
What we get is 0.05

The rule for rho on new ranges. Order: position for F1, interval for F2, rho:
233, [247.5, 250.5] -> 0.07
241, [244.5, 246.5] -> 0.22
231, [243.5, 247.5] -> 0.16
